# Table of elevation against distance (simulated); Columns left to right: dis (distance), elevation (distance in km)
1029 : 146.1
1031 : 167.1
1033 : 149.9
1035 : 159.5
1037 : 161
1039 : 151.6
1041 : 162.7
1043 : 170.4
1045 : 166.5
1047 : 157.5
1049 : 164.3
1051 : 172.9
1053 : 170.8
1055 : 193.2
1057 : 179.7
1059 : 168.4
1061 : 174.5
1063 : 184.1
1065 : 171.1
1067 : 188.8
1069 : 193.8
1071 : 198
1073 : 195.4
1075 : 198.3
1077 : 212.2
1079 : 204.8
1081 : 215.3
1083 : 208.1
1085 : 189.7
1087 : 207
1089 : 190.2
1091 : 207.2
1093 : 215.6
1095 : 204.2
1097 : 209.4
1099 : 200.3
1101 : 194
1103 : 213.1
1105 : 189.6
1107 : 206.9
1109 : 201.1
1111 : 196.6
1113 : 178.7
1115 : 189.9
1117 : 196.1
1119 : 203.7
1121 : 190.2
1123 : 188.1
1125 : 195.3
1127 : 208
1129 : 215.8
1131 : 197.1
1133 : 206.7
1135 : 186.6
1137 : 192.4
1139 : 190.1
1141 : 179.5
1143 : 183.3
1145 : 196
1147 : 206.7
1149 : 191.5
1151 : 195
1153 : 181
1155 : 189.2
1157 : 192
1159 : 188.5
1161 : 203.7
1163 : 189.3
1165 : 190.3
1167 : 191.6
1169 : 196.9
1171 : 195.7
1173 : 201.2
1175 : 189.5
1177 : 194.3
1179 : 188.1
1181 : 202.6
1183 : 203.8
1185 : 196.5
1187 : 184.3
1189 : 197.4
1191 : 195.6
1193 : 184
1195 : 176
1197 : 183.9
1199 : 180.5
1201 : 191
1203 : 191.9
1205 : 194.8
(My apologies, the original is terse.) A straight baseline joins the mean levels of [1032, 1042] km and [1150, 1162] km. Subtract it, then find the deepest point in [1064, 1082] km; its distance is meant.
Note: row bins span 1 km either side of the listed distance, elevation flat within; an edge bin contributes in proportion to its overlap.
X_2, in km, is 1065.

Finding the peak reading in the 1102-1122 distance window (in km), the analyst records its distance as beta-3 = 1103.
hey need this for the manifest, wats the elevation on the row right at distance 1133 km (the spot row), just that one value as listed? 206.7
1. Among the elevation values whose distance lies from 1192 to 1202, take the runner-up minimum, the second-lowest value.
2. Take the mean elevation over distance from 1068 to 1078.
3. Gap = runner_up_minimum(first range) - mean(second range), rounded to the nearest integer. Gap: -19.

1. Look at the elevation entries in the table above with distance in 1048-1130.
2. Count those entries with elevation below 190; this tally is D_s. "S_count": 14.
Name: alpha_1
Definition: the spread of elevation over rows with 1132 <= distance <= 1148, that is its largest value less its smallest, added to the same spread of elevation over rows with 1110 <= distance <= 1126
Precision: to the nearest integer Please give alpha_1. 52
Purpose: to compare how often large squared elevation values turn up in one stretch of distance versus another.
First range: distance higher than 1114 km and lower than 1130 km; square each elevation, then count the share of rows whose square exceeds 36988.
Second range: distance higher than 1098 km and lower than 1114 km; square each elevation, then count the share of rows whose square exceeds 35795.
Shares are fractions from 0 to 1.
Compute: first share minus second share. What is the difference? -0.25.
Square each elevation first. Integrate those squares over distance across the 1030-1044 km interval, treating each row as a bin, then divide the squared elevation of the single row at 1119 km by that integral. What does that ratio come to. 0.12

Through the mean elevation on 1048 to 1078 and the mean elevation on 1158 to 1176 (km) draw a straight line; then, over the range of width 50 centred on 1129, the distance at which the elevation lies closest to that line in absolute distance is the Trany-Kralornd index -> 1121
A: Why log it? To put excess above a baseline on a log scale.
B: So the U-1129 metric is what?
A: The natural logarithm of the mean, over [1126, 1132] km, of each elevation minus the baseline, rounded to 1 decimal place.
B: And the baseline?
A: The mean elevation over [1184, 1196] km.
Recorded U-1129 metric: 2.9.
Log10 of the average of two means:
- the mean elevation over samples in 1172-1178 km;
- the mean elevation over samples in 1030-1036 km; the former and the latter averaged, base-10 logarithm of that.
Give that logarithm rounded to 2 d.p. 2.25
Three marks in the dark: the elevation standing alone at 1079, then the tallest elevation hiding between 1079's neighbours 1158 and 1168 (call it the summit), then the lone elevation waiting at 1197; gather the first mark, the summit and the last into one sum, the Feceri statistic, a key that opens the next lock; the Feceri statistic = 592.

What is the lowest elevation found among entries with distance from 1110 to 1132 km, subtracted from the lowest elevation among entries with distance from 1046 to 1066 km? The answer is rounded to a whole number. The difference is -21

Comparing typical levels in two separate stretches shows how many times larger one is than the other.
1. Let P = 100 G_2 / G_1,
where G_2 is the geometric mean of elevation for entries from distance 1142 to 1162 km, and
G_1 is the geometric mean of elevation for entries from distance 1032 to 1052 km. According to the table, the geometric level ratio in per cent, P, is 119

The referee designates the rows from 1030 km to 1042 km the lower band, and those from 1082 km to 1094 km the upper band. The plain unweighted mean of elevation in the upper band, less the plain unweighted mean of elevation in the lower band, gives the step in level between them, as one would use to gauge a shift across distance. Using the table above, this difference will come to 44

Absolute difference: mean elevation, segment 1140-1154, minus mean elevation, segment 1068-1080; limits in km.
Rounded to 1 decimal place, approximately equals 10.0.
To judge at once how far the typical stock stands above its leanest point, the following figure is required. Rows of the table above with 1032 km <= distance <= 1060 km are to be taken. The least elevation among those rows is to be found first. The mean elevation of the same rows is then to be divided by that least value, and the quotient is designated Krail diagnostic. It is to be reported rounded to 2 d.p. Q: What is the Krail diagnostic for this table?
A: 1.11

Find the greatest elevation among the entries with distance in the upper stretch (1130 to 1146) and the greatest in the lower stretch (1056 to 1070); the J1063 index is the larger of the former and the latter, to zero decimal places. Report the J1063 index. 207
